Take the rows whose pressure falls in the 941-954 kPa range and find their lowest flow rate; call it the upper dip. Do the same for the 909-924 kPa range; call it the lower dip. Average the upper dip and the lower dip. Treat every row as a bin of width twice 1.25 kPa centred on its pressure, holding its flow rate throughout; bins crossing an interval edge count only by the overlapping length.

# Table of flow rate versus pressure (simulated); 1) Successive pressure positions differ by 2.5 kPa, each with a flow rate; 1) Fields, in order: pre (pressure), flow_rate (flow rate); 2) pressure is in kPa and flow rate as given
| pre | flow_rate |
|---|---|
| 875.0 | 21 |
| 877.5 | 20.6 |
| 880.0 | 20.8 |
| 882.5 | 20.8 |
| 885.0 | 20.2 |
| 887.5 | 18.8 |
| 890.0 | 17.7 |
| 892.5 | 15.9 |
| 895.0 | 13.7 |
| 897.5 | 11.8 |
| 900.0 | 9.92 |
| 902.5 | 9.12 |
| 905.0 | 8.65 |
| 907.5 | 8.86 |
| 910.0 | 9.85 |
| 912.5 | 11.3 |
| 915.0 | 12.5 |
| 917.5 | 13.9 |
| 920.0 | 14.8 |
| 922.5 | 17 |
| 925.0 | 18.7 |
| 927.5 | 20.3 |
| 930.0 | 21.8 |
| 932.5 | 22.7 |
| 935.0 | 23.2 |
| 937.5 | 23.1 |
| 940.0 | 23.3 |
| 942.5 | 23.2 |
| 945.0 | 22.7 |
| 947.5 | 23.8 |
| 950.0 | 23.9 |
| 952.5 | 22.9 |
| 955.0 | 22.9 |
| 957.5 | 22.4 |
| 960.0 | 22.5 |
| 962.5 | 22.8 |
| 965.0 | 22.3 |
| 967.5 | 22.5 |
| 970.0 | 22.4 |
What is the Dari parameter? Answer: 16.3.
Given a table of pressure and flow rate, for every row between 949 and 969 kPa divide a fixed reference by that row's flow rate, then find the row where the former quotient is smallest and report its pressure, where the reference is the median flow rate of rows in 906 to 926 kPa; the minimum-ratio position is 950.0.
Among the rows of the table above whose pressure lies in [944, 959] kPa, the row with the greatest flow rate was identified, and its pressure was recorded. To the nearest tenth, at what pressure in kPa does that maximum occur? 950.0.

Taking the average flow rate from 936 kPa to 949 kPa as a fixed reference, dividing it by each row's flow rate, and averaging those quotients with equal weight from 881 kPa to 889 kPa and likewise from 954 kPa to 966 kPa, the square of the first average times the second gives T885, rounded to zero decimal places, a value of 1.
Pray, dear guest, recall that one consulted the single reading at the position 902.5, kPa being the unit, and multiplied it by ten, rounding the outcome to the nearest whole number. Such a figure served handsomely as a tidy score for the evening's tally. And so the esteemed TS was 91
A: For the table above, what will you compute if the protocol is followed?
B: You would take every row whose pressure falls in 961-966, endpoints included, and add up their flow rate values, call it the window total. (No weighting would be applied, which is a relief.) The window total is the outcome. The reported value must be 45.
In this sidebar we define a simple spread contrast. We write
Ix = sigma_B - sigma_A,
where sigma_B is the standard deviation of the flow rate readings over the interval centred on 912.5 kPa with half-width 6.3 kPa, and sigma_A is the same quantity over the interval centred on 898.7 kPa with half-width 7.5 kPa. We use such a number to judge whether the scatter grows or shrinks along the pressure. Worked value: -0.8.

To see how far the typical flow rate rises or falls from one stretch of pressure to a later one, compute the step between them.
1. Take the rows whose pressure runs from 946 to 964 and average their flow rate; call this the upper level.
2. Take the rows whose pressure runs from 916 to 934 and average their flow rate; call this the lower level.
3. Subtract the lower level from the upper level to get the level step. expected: 5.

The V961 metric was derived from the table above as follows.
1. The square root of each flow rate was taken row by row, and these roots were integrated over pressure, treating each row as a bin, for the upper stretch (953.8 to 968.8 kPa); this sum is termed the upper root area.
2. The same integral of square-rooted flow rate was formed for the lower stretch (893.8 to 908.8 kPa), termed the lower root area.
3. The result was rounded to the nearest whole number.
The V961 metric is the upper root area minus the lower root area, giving 23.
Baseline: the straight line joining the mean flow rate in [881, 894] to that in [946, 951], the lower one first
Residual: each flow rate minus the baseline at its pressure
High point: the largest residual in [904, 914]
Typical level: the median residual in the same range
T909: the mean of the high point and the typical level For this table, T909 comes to -10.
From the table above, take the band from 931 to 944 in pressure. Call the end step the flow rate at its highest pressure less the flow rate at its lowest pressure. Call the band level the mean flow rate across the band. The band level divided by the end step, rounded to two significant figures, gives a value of 46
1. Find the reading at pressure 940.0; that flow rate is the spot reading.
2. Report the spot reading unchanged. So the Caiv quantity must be 23.3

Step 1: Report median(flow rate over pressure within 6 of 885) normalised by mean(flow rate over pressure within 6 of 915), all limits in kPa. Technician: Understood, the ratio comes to 1.62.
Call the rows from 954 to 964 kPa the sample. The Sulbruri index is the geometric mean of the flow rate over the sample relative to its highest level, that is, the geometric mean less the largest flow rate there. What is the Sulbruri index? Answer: -0.3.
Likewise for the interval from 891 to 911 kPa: -5.2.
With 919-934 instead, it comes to -3.7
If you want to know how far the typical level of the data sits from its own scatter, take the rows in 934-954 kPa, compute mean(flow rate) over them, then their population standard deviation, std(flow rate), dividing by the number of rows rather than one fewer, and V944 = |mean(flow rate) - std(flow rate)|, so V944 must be 23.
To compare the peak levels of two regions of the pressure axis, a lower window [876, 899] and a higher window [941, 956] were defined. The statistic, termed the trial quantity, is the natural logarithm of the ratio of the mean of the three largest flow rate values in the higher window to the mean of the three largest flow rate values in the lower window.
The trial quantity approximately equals 0.13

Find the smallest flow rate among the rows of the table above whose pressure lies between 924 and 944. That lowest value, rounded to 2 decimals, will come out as 18.70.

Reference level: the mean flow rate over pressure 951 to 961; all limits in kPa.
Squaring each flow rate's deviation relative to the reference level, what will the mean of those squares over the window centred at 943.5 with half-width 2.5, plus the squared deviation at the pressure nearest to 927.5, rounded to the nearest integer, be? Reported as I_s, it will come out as 6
